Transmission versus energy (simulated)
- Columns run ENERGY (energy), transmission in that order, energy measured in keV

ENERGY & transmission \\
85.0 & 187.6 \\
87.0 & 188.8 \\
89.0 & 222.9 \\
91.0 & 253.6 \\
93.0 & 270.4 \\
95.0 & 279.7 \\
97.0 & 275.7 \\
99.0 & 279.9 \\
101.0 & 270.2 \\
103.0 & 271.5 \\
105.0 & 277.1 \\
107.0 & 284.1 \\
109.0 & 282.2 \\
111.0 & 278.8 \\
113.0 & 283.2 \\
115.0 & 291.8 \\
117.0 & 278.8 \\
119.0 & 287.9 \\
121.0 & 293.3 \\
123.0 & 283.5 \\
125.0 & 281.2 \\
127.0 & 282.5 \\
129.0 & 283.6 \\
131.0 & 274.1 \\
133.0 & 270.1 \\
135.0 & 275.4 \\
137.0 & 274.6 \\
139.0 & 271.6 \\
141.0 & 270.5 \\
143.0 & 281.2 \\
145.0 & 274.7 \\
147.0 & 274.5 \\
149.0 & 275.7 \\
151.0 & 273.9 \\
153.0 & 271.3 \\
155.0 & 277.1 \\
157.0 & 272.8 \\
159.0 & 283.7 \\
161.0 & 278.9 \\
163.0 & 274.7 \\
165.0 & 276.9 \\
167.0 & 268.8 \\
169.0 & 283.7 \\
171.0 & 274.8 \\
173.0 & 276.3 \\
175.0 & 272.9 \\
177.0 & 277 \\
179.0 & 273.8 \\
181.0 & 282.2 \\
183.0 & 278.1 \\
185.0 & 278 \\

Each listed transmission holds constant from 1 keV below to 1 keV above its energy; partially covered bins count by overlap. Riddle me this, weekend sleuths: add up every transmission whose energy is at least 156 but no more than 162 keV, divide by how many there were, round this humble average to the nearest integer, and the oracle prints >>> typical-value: 278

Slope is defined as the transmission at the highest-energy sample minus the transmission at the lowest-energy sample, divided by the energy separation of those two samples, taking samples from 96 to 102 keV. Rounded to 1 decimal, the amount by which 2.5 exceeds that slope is 3.9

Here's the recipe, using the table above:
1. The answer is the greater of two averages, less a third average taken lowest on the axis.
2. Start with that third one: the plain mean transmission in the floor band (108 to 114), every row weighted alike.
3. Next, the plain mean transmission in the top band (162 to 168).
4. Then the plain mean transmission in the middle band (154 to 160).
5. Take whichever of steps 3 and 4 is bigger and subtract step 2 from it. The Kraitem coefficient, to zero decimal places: -4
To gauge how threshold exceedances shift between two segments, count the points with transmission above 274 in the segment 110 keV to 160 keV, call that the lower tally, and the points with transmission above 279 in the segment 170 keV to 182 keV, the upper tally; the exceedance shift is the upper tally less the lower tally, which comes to -18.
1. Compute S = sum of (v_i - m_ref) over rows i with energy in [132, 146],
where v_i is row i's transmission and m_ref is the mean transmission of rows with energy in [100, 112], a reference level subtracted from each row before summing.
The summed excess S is -23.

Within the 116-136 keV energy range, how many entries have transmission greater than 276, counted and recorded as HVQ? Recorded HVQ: 7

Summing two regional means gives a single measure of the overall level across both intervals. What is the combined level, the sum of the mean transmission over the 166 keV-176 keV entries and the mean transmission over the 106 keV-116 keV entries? 559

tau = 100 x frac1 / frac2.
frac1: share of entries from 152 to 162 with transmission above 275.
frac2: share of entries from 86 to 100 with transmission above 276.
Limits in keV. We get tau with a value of 210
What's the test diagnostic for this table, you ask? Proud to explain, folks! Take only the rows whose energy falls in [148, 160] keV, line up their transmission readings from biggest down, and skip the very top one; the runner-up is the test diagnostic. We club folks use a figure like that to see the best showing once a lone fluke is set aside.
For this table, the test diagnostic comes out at 277.1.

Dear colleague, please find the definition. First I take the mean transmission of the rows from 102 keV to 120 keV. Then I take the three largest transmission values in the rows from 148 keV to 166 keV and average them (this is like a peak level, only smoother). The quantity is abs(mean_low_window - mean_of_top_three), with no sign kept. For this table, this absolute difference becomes 1.8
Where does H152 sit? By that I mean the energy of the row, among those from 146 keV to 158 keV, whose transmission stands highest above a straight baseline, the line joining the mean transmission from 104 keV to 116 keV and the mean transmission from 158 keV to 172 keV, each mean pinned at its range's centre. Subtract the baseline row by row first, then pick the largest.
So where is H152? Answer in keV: 155.0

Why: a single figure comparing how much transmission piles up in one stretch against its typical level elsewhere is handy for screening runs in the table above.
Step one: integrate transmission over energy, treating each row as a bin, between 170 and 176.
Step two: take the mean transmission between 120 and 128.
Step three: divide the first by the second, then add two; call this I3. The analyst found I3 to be 7.8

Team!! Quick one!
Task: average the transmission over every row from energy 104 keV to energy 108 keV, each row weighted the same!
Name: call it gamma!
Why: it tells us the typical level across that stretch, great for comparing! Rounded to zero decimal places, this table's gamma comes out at 281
